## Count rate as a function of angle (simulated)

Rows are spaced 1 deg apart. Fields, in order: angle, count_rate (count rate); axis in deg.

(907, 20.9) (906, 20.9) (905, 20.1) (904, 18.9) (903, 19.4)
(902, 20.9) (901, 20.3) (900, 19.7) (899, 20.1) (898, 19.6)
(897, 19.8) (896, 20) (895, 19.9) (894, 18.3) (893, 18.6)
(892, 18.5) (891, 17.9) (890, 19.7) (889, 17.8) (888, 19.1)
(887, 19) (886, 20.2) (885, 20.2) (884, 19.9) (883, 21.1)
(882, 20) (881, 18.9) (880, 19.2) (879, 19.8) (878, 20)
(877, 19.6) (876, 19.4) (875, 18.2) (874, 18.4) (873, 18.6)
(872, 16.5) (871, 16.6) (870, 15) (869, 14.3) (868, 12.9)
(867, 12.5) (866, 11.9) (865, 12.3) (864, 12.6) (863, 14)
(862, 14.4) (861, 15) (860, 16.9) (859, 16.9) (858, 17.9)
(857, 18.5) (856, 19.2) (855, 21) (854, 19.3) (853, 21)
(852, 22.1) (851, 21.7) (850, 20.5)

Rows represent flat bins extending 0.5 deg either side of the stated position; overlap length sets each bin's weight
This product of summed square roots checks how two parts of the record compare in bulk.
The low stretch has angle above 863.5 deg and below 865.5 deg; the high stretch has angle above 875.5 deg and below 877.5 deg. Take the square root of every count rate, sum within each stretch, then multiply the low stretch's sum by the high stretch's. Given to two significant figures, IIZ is 62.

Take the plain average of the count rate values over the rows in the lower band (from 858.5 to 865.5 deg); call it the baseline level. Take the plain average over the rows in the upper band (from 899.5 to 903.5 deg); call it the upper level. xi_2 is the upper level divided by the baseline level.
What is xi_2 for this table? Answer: 1.38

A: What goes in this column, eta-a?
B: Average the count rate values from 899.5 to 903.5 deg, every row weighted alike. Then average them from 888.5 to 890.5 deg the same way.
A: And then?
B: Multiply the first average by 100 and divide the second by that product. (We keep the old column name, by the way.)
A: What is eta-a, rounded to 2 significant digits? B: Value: 0.0093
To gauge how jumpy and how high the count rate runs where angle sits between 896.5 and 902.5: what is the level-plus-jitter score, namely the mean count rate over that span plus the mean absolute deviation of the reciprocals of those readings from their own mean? 20.1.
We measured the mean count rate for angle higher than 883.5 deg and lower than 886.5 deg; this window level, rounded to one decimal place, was 20.1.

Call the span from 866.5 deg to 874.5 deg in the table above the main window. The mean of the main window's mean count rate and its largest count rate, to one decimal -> 17.1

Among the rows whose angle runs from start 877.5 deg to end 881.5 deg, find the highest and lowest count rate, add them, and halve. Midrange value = 19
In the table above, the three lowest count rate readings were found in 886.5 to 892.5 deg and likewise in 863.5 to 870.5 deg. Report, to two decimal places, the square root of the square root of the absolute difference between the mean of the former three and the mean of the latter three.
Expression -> 1.55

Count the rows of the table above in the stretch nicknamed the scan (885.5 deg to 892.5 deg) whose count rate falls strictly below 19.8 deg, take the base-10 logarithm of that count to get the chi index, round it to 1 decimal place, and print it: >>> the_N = 0.8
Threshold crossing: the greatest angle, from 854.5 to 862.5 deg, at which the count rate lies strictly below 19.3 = 862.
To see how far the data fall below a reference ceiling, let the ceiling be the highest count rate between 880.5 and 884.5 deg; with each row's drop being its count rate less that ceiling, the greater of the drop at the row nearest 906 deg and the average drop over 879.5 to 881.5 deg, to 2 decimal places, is -0.20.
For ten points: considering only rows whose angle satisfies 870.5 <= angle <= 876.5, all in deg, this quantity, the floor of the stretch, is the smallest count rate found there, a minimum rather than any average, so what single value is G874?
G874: 16.5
